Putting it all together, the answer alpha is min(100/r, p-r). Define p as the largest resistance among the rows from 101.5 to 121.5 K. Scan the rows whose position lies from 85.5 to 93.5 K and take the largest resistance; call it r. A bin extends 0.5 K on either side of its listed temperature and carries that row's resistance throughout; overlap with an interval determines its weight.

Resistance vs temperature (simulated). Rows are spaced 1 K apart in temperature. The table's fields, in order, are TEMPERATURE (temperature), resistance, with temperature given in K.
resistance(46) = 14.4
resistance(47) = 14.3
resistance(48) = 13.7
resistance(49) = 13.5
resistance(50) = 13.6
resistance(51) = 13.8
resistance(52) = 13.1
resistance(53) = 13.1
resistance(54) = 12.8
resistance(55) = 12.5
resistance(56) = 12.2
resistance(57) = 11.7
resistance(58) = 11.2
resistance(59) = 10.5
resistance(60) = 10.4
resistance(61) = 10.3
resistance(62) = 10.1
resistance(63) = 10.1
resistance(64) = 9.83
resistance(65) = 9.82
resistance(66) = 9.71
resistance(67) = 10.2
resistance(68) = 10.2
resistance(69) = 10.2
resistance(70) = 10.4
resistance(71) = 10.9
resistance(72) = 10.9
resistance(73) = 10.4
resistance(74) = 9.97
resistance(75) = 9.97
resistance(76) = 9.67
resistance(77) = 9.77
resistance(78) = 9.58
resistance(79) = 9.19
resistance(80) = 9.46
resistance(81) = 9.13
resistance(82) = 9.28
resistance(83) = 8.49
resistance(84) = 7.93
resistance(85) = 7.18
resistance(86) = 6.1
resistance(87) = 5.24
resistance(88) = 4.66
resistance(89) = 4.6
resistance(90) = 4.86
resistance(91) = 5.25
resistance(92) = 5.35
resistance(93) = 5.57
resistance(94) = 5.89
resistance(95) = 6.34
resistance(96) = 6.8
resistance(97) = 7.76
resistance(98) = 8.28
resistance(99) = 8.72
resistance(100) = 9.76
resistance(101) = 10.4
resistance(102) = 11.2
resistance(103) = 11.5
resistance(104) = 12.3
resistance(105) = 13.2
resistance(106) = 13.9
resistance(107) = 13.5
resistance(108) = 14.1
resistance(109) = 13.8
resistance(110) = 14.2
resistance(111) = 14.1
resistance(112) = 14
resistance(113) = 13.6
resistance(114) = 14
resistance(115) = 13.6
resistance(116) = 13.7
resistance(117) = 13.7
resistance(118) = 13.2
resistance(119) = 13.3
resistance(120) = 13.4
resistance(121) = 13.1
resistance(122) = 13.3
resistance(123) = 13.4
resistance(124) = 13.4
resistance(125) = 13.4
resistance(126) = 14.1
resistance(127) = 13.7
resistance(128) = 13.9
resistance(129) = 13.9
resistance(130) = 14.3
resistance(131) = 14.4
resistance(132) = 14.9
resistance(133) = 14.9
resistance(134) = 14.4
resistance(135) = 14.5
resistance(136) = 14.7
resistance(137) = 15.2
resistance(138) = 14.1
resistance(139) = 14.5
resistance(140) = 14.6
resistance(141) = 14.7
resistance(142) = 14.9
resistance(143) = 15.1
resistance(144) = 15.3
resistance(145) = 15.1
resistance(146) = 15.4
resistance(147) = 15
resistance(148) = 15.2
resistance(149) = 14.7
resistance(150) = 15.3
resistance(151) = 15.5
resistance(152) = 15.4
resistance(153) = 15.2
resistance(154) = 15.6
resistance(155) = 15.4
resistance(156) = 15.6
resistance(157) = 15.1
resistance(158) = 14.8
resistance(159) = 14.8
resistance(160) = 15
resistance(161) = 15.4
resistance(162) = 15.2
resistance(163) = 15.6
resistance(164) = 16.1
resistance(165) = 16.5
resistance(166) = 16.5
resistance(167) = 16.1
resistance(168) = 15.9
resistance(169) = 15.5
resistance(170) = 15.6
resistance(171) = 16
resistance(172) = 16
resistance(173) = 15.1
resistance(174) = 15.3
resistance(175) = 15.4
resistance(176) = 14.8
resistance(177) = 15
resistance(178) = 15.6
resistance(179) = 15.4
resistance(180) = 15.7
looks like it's 8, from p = 14.2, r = 6.1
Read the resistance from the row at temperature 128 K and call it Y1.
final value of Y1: 13.9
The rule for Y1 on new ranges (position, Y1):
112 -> 14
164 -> 16.1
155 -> 15.4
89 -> 4.6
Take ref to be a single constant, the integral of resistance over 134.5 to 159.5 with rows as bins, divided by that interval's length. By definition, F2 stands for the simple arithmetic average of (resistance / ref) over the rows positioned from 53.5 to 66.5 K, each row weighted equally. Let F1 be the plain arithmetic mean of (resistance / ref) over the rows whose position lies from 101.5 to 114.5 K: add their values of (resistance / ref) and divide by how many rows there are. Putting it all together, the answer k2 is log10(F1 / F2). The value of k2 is 0.09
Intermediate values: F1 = 0.89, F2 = 0.72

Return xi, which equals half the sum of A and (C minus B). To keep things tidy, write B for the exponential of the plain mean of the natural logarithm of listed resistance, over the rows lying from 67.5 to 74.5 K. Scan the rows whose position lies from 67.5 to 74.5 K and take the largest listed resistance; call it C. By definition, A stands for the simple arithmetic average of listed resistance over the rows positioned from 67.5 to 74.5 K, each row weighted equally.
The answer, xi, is 5.5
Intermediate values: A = 10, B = 10.4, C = 10.9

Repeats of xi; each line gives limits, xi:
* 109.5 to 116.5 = 7.1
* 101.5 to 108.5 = 7.1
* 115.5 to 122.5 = 6.9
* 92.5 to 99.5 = 4.4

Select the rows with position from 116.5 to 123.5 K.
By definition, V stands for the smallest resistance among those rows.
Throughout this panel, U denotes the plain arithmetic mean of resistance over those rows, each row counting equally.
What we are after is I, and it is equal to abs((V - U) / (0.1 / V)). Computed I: 32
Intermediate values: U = 13.3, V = 13.1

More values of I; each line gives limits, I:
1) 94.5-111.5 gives 306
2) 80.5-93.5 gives 84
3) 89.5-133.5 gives 338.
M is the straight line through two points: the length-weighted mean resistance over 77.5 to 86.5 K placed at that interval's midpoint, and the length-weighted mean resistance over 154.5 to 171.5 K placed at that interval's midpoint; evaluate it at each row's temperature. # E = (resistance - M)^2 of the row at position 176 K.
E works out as 4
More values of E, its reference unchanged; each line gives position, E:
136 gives 2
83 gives 0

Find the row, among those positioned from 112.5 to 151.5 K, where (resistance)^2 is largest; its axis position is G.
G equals 151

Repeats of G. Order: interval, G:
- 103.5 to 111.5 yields 110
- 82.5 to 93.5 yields 83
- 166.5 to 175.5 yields 167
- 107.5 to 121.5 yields 110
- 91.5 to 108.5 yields 108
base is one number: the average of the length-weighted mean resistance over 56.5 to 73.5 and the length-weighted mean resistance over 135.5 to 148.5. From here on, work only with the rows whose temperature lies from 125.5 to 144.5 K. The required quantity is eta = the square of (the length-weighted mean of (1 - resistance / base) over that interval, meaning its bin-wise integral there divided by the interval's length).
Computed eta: 0.02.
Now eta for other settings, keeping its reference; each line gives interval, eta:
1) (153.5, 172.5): 0.05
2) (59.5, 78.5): 0.04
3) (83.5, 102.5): 0.20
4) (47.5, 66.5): 0.01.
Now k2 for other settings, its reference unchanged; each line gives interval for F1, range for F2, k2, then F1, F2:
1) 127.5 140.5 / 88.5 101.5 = 0.32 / 0.96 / 0.46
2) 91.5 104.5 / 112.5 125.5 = -0.20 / 0.56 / 0.90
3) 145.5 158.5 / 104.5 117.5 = 0.04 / 1.01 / 0.92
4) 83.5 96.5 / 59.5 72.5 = -0.24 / 0.39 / 0.68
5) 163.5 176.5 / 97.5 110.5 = 0.12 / 1.05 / 0.79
